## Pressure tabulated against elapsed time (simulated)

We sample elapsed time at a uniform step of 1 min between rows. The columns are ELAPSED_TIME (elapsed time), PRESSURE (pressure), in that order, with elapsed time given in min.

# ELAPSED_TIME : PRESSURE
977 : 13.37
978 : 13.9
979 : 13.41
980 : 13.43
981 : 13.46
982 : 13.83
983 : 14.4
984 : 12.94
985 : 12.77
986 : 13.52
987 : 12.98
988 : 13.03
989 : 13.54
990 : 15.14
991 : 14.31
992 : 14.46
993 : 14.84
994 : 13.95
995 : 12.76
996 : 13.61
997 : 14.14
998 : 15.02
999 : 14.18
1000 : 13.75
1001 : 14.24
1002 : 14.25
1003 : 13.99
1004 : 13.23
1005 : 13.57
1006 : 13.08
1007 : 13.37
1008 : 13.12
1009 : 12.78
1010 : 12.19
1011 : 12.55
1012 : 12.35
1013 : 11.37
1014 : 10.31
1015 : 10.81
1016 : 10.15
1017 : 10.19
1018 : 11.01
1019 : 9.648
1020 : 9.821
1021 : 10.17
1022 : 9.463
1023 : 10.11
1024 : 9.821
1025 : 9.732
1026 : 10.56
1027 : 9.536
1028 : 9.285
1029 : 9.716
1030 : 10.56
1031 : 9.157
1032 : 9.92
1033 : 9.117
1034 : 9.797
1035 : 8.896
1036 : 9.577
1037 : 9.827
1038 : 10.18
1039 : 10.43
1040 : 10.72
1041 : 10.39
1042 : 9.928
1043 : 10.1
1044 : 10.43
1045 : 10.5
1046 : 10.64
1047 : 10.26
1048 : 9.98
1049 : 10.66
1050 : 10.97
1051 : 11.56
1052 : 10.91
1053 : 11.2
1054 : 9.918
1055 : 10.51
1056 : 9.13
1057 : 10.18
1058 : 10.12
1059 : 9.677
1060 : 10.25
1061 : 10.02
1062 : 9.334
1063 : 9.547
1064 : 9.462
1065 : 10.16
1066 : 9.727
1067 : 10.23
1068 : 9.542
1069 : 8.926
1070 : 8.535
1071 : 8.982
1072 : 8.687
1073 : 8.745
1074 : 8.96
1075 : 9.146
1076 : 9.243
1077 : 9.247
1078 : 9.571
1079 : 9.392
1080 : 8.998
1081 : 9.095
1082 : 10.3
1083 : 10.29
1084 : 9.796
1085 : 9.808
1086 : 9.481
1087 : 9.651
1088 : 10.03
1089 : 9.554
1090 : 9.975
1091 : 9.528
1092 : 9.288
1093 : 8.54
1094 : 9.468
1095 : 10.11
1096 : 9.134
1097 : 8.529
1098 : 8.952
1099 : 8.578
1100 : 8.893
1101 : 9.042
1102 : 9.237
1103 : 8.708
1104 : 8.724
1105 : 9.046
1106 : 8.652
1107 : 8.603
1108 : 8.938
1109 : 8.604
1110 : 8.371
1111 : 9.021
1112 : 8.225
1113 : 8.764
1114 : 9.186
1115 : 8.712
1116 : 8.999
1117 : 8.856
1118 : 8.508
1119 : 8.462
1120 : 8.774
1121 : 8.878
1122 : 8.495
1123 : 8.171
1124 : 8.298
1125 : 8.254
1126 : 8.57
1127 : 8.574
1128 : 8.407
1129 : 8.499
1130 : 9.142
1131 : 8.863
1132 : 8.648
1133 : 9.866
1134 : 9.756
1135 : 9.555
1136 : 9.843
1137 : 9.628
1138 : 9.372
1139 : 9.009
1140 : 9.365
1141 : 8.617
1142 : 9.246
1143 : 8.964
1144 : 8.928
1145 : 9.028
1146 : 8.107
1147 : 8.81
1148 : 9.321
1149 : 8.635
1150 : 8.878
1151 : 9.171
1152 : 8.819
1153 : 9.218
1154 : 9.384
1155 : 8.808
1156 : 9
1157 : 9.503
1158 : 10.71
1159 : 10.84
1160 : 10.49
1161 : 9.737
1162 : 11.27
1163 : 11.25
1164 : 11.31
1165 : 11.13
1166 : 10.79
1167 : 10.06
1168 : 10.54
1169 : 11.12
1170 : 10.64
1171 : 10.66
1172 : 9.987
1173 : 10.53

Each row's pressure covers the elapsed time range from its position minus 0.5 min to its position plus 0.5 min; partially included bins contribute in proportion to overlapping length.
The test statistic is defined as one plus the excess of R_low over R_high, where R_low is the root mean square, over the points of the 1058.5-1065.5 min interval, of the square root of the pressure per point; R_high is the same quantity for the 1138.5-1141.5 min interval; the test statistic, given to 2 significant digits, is 1.1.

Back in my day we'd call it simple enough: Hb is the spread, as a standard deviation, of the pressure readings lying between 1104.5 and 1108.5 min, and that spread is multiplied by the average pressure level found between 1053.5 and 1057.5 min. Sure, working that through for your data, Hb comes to 2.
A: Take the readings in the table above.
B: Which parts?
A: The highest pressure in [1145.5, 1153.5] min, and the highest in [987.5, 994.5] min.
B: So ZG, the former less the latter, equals -6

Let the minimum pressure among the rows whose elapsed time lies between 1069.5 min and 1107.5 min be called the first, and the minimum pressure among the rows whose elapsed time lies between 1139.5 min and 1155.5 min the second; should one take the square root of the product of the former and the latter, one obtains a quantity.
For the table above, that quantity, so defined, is 8.3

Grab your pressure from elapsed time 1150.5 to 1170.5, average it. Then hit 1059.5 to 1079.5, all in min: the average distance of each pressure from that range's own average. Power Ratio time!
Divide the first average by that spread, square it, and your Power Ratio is 634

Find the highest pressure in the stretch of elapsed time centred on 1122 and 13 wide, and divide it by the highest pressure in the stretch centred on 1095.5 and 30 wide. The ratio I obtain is 0.87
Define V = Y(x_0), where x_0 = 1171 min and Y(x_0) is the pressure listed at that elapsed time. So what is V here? 10.66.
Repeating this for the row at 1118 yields 8.508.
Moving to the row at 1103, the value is 8.708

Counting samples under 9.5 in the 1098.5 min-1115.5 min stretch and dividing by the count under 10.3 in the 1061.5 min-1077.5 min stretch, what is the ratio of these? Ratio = 1.1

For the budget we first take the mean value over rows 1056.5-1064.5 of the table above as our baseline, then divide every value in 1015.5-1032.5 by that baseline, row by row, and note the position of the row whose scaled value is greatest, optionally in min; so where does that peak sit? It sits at 1018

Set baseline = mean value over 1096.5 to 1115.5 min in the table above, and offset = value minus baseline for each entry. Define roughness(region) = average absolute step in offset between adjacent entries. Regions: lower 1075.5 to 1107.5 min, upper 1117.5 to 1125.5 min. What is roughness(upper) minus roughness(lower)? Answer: -0.19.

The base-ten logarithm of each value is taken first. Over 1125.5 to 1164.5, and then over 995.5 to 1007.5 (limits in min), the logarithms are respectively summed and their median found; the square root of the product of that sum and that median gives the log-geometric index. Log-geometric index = 6.6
